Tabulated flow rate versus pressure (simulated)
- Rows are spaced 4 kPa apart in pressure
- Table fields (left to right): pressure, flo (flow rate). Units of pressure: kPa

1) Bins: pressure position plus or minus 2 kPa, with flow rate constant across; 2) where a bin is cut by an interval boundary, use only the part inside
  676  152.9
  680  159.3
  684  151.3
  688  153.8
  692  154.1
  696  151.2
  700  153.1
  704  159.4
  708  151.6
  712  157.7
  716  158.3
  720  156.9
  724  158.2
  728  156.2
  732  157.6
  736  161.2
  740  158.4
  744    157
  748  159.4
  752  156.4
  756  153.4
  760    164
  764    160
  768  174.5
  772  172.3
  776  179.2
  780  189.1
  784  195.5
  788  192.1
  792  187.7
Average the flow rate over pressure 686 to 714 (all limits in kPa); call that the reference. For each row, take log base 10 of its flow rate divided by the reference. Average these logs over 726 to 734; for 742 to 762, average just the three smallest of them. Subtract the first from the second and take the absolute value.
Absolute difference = 0.0036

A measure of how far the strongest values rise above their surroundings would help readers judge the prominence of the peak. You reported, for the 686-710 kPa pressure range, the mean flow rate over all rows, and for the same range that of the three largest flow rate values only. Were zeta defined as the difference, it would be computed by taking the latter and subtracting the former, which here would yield 1.9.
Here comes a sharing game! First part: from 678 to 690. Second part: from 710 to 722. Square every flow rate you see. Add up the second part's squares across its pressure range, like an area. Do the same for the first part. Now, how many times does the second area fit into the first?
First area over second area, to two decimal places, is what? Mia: 0.96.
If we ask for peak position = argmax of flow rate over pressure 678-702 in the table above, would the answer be 680 kPa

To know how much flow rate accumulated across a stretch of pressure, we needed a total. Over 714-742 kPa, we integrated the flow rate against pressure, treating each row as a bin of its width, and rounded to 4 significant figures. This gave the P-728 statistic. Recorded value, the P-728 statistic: 4427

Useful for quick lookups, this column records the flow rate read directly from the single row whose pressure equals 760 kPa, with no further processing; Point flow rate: 164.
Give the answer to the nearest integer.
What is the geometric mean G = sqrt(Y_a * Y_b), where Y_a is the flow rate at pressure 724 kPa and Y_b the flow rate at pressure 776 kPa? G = 168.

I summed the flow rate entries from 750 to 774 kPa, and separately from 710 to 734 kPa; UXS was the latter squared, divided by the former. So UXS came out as 910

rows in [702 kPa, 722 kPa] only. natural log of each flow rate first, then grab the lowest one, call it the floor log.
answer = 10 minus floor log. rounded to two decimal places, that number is 4.98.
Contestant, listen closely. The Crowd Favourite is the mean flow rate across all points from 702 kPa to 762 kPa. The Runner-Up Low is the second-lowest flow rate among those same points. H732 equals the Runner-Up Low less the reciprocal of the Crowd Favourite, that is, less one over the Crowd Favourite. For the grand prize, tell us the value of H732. 153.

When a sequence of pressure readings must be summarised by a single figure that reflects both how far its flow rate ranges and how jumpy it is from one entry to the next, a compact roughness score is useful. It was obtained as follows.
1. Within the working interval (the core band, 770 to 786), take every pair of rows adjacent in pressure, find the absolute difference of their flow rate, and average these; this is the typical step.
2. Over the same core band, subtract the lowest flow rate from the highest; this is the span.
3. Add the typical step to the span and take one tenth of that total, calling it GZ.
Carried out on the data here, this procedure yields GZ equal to 3.1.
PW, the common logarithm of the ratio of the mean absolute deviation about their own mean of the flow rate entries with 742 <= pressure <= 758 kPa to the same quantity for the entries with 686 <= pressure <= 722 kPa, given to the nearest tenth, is -0.2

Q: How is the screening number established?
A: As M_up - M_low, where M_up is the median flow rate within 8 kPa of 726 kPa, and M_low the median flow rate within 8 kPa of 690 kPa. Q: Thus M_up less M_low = 4.7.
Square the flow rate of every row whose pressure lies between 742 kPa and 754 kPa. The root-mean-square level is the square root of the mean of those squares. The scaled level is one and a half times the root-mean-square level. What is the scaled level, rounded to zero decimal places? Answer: 236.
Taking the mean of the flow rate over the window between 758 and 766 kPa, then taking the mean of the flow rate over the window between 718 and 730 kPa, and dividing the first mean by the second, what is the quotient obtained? 1.03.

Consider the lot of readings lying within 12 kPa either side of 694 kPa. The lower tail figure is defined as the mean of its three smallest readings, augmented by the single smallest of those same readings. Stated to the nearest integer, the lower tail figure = 303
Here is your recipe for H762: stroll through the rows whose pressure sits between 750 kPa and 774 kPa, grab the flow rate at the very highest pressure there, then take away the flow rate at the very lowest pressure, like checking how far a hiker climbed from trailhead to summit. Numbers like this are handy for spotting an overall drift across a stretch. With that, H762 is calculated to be 16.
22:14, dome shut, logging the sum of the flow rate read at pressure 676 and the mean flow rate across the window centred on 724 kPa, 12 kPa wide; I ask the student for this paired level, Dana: 310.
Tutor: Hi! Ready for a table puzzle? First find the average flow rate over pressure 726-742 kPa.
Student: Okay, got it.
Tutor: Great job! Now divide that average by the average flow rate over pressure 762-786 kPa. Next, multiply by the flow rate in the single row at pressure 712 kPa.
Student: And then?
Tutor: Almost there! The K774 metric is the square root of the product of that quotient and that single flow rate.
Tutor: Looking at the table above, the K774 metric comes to 11.8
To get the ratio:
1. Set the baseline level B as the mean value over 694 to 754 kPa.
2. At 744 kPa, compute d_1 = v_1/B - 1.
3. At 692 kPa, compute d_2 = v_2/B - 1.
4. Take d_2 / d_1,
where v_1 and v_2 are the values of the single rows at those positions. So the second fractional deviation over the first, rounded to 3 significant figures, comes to -17.1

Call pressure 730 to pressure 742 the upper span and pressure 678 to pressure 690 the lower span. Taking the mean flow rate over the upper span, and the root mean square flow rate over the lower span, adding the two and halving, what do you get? 157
